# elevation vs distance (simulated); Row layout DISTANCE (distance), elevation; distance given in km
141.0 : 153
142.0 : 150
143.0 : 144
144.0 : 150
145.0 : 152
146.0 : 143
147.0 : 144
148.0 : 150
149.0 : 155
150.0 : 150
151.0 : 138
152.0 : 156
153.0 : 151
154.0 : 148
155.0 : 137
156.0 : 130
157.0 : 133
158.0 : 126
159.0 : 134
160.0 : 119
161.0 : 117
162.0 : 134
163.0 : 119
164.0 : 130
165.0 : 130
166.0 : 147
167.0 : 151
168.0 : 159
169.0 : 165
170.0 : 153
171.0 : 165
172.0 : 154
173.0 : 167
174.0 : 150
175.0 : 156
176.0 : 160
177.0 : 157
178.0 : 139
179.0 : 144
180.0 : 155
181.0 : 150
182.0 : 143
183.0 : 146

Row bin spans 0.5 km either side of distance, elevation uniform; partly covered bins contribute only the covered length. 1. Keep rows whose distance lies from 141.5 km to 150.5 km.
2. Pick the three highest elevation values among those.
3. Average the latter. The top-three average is 152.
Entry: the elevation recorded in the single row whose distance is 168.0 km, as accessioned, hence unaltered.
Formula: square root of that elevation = 12.6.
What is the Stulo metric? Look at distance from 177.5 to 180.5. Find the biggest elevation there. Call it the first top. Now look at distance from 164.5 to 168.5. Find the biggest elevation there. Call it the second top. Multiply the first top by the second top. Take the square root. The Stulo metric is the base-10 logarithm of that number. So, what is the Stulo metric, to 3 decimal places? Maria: 2.196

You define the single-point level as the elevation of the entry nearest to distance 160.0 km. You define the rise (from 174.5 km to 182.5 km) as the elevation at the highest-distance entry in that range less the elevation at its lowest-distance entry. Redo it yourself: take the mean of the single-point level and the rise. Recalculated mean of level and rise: 53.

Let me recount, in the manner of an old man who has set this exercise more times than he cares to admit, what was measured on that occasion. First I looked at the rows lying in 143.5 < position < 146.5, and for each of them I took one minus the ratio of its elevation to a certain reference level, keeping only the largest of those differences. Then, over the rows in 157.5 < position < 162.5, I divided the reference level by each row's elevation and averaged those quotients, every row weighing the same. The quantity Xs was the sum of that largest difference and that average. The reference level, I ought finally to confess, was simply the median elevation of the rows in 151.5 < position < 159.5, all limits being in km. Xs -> 1.02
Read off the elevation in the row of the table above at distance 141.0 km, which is 153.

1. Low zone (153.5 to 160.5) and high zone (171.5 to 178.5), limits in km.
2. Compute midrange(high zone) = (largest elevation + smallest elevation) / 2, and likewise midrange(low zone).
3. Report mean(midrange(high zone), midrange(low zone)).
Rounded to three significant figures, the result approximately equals 143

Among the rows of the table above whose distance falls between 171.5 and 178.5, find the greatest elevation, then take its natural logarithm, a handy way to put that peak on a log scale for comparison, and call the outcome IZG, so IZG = 5.12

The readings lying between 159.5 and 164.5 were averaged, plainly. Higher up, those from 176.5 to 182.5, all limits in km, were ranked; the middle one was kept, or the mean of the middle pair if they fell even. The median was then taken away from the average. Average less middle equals -23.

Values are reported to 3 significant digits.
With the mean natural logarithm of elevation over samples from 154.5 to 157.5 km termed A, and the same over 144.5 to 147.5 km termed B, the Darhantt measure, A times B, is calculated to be 24.4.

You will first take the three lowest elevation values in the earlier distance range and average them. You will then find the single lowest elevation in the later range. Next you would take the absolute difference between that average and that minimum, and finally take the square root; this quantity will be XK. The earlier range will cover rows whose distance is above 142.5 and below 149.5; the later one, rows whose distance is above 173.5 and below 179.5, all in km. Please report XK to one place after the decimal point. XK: 2.2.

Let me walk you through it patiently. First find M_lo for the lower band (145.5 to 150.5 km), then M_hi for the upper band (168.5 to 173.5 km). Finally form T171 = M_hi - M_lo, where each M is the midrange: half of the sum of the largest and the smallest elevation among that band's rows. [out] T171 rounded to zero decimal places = 11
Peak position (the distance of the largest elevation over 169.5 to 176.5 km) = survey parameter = 173.0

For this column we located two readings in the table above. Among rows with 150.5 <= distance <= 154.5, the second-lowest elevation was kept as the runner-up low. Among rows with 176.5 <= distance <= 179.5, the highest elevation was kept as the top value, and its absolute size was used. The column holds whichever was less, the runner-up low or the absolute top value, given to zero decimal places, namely 148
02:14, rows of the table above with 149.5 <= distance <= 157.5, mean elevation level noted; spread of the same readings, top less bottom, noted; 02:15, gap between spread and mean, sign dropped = 117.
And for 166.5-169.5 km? 144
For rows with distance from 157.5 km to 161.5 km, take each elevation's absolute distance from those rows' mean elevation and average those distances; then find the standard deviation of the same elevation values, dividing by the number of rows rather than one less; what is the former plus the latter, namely 13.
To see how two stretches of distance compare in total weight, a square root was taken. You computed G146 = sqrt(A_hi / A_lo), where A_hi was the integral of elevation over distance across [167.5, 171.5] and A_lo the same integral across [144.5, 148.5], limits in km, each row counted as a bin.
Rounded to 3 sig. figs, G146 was 1.04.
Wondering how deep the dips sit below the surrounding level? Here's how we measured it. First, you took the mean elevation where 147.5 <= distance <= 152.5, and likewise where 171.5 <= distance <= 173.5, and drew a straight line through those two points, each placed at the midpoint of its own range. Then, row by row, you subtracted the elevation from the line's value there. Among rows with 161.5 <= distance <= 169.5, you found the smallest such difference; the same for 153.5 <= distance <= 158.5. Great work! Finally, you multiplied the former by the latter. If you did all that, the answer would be -23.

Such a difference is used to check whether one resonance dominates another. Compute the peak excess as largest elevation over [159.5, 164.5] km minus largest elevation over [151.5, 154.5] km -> -22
